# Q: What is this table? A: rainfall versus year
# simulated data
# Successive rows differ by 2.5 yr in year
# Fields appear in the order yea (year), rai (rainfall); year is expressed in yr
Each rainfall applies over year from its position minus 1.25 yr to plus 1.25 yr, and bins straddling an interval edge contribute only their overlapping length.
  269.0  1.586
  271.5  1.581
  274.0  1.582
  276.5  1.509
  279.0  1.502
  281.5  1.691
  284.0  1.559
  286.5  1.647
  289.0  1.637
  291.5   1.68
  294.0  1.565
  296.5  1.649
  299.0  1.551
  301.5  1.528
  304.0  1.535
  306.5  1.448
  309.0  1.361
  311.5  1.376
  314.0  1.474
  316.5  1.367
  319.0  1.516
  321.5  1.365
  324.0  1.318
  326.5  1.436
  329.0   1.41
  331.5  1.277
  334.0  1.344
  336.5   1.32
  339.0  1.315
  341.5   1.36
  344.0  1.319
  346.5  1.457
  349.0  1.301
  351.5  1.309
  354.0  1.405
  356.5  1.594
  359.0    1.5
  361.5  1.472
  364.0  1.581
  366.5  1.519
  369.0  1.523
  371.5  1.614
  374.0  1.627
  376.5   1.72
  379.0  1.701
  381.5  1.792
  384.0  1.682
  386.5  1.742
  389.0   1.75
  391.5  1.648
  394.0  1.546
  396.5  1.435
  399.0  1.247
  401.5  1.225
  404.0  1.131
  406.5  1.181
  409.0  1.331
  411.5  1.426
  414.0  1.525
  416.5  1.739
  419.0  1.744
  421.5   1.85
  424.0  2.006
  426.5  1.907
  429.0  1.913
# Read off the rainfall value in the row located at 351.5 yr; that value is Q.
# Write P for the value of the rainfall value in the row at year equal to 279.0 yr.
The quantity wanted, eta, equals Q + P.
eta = 2.81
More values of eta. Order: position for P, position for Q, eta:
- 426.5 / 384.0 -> 3.59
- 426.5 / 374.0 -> 3.53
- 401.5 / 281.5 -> 2.92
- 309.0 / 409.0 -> 2.69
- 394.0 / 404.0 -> 2.68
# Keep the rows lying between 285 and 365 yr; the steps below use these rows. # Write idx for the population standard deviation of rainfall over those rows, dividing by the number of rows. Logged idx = 0.12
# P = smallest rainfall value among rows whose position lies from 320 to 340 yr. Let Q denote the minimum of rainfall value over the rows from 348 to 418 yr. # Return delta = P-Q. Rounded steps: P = 1.277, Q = 1.131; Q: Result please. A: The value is 0.146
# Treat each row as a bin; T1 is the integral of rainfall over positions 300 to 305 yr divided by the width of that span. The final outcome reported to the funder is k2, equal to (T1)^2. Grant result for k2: 2.3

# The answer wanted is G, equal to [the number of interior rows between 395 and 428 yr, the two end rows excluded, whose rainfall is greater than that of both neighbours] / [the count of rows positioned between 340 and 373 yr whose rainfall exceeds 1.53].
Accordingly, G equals 0.3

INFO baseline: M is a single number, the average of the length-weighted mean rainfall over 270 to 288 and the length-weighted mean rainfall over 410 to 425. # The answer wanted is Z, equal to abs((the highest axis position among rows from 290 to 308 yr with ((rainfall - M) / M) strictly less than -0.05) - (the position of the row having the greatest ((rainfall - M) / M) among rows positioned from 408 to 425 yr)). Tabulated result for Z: 117.5 yr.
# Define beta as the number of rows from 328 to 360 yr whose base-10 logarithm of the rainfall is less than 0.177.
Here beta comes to 12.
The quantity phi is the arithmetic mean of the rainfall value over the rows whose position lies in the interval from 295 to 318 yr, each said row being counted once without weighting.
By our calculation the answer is 1.48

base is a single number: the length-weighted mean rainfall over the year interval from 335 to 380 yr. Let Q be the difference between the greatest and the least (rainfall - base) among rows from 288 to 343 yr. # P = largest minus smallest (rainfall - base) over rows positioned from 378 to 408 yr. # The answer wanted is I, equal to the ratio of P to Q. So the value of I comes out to 1.6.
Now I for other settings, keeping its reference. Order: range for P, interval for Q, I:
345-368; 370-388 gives 1.6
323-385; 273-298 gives 2.7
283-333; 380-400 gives 0.7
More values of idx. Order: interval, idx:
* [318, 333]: 0.08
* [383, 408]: 0.23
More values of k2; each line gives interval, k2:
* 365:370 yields 2.3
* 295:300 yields 2.6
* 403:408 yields 1.4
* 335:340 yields 1.7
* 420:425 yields 3.7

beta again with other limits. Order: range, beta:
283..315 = 4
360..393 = 1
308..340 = 12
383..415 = 7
